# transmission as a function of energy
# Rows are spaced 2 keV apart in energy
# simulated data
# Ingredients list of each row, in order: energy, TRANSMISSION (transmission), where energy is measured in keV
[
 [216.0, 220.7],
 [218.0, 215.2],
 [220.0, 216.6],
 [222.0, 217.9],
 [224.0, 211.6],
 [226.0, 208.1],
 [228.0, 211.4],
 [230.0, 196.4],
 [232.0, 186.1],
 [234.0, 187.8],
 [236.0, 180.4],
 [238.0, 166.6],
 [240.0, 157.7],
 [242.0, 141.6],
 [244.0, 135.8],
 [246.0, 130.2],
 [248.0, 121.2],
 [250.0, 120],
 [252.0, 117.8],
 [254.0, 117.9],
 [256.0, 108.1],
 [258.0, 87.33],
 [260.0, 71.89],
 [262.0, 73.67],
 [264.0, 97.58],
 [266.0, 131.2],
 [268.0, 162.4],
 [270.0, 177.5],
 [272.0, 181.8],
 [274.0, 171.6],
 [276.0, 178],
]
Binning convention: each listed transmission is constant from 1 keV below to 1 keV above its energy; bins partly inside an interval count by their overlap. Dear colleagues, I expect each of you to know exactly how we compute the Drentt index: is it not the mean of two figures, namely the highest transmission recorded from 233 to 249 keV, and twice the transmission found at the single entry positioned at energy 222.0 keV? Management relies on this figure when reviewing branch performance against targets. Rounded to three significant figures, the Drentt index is 312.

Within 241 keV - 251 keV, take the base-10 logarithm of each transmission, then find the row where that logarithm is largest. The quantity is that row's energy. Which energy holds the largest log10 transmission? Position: 242.0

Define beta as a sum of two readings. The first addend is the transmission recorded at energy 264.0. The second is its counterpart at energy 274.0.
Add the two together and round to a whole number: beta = 269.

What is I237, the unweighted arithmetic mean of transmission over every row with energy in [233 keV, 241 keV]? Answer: 173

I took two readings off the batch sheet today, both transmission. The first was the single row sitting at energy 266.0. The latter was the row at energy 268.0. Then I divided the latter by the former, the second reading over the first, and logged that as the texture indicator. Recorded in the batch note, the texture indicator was 1.2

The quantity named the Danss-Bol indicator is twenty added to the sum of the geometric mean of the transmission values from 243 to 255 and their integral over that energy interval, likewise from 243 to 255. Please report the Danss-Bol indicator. 1629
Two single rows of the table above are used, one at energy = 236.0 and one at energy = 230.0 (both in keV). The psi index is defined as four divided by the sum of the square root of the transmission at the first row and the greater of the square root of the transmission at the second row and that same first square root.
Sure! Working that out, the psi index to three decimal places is 0.146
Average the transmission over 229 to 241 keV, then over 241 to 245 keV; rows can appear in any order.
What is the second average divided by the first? 0.77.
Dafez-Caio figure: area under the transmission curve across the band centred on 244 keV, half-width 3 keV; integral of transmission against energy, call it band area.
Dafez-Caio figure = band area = 815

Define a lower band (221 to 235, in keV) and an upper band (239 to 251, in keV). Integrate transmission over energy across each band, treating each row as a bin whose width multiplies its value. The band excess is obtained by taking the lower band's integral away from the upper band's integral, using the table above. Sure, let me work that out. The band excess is -1226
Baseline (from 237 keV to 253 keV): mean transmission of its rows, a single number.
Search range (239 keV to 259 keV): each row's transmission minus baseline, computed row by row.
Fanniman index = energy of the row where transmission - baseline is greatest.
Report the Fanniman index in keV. 240.0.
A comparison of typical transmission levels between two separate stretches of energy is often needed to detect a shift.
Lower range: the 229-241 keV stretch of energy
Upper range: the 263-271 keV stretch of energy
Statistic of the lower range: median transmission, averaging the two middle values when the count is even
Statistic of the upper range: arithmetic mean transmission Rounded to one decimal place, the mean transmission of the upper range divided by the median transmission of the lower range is 0.8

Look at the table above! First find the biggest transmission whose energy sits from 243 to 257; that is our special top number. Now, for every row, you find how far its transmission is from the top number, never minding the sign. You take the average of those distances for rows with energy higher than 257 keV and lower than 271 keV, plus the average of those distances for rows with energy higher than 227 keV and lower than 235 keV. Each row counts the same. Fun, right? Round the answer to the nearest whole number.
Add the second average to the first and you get 100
